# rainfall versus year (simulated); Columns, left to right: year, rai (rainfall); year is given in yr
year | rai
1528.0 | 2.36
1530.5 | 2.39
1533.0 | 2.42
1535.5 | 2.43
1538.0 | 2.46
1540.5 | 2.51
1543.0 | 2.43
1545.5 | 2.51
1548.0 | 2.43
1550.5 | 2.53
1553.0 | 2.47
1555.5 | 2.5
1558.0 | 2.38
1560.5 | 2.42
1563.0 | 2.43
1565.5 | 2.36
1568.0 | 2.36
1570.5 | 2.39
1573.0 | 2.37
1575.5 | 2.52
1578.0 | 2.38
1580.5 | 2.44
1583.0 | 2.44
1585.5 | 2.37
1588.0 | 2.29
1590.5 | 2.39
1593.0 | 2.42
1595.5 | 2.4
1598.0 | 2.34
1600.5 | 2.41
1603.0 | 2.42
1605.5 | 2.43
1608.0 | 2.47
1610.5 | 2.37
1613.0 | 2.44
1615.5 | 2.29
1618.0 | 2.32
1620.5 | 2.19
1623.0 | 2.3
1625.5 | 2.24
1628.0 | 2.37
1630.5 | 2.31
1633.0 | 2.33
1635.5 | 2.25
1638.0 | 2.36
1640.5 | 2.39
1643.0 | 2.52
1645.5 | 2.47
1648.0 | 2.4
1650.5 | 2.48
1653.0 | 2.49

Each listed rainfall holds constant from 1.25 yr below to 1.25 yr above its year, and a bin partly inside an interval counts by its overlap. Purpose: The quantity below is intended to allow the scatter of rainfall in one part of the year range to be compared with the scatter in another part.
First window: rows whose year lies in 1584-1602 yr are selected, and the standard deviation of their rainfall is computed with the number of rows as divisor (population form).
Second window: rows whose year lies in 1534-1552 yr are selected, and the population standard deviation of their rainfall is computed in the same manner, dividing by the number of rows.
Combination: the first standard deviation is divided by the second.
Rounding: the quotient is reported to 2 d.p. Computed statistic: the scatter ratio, 1.04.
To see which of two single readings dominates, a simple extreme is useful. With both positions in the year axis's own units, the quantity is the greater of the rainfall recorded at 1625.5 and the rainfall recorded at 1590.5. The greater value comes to 2.39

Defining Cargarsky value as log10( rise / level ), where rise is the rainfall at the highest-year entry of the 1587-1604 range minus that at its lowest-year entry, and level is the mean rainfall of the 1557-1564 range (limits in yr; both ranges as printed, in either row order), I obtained -1.27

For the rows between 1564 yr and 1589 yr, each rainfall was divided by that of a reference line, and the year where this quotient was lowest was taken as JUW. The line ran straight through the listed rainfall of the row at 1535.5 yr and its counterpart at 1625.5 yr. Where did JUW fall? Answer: 1588.0 yr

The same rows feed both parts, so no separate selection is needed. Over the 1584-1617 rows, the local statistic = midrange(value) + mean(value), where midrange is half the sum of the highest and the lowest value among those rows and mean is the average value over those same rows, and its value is 4.77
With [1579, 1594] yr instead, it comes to 4.76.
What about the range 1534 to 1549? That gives 4.93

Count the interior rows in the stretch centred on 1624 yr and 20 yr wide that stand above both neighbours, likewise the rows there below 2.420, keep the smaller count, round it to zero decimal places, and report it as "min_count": 3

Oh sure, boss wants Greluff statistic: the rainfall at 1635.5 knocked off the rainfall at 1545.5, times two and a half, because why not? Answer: 0.65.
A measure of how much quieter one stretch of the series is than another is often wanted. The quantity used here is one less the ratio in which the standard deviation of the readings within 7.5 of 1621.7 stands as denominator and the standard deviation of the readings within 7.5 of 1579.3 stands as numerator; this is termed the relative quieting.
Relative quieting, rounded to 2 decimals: 0.06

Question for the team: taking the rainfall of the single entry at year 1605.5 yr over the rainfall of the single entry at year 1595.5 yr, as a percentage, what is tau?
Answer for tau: 101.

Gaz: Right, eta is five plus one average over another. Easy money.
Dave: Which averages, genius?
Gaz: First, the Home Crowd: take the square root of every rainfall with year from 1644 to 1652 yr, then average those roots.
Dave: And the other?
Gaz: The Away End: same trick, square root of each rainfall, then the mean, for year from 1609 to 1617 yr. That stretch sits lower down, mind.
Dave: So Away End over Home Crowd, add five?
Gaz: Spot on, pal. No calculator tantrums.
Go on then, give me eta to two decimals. 5.98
